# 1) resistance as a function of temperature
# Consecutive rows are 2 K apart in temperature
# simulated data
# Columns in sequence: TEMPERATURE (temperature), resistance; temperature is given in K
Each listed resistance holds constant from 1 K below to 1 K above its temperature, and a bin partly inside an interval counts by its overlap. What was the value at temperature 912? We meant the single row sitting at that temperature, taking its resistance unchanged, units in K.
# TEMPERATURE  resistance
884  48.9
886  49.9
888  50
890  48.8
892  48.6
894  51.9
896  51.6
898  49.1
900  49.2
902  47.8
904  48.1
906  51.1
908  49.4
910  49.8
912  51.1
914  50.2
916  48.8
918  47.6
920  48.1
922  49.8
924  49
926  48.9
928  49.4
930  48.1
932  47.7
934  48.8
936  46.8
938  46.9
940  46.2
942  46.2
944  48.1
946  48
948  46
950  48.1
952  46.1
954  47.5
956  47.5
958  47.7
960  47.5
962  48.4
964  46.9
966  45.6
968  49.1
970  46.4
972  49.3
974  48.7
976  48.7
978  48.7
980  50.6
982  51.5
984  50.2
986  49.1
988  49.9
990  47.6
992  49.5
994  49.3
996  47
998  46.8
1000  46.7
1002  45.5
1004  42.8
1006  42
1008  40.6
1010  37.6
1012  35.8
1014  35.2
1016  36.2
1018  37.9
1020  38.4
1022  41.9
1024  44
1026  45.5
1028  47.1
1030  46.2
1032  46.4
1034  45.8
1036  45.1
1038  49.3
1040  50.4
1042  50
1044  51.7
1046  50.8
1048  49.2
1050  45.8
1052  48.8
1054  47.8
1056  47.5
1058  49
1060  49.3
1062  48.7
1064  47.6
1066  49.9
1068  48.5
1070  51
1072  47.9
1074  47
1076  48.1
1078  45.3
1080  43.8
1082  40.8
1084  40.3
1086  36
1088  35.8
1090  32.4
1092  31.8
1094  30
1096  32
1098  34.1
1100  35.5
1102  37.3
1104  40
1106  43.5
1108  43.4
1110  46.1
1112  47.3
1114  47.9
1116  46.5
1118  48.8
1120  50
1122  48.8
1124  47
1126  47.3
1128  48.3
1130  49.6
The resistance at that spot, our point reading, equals 51.1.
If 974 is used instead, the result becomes 48.7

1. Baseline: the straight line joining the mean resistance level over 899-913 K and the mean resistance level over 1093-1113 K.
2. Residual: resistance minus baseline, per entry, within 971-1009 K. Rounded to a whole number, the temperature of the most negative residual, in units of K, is 1008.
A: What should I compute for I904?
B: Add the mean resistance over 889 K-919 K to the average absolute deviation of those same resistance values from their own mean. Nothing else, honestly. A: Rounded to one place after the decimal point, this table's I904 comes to 50.7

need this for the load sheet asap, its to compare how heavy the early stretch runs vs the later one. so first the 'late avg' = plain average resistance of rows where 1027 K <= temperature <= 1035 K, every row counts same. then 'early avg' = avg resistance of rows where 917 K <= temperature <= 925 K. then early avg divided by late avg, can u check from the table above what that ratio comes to 1.05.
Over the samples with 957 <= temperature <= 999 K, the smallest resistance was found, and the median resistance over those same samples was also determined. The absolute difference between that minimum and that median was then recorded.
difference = 3.1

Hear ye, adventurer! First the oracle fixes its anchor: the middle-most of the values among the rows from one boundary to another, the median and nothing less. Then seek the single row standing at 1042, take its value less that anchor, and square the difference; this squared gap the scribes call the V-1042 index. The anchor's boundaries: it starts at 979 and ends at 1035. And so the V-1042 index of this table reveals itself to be 16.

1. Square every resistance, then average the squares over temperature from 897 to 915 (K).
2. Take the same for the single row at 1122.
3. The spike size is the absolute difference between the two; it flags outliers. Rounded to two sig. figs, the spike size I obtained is 73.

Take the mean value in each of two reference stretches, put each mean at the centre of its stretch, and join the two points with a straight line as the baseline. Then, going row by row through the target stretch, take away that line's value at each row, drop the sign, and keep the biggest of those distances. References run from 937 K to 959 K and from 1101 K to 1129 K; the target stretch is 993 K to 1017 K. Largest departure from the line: 11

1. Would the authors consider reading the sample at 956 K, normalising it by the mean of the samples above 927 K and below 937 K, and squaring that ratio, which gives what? 0.97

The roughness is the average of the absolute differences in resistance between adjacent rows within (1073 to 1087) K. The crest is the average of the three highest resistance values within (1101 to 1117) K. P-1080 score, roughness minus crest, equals -45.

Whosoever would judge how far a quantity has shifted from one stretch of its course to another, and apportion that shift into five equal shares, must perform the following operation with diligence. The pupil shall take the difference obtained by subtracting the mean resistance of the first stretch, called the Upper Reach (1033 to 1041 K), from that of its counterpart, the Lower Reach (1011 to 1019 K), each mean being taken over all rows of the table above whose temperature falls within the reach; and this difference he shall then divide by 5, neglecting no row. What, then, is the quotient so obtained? -2.3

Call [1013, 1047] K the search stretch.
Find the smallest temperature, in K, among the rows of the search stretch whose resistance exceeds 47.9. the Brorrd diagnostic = 1038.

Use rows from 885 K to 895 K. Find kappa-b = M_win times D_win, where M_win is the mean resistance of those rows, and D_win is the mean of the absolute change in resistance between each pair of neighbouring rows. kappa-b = 60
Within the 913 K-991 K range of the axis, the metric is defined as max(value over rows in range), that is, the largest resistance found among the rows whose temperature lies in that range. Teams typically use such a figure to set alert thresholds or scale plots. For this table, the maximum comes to 51.5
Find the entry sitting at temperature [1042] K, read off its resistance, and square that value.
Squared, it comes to 2500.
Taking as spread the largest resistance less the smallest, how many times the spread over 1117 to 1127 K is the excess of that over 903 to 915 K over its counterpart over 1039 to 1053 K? -1.0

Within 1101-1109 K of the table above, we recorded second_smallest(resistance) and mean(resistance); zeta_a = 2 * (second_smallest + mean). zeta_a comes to 162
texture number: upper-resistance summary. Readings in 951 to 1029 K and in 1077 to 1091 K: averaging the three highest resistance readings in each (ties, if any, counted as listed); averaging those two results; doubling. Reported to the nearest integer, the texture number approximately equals 94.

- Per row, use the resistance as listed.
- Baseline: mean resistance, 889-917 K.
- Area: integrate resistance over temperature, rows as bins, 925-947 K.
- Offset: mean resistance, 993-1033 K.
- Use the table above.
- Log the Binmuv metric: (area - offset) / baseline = 20.3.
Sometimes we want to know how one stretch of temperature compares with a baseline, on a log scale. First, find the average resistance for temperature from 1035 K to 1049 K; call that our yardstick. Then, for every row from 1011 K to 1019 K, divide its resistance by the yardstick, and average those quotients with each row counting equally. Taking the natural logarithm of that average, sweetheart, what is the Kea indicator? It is -0.31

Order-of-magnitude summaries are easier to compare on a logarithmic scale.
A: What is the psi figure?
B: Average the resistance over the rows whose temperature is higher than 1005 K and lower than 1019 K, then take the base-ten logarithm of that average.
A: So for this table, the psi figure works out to 1.58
